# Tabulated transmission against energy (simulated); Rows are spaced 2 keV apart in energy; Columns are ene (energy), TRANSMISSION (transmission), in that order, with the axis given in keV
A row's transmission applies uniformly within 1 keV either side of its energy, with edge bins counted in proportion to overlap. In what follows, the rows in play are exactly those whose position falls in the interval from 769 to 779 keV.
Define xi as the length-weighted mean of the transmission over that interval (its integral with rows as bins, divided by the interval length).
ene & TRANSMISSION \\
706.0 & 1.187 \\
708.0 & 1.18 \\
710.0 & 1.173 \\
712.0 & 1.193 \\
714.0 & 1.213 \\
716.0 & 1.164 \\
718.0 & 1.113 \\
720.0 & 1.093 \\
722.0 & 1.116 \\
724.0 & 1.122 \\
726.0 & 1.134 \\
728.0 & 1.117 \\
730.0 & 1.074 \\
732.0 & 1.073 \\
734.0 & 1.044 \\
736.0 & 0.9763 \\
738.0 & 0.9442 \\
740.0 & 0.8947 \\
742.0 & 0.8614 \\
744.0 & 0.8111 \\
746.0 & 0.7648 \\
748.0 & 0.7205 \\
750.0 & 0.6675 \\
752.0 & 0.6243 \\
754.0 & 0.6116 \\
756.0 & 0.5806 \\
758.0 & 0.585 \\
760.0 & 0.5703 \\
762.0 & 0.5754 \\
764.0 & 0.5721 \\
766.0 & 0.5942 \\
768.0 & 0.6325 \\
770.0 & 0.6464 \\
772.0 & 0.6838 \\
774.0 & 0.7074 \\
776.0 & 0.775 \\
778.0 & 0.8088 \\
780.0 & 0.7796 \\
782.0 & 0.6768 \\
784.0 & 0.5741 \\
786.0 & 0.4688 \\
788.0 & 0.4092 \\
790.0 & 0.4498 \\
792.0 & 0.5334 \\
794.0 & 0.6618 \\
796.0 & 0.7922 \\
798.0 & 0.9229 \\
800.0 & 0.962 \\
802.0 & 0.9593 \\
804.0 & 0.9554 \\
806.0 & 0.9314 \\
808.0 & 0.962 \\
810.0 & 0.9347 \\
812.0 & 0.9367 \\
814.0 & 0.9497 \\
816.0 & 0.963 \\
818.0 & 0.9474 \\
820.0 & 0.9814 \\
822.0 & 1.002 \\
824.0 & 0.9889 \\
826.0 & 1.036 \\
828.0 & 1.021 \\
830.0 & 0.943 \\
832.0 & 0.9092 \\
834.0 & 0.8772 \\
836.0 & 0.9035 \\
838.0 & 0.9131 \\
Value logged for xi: 0.7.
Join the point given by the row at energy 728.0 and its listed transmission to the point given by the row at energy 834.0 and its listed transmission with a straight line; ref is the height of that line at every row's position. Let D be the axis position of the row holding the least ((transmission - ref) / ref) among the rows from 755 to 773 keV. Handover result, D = 760.0 keV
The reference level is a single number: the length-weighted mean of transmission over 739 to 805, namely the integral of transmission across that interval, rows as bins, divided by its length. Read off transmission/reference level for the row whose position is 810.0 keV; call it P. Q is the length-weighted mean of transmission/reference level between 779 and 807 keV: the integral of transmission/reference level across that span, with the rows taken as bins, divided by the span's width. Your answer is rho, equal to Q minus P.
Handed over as -0.31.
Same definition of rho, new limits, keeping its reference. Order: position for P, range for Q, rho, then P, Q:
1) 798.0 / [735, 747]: -0.07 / 1.33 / 1.3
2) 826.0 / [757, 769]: -0.65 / 1.50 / 0.9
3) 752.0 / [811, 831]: 0.51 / 0.90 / 1.4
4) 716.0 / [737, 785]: -0.68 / 1.68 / 1.0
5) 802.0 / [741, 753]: -0.31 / 1.39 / 1.1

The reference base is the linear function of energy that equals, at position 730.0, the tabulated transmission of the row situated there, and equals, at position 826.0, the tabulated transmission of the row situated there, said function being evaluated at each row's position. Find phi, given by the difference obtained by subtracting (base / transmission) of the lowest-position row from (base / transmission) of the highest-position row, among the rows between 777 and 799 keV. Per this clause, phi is -0.17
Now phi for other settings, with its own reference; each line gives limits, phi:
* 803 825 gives -0.05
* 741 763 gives 0.60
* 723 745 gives 0.36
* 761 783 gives -0.29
